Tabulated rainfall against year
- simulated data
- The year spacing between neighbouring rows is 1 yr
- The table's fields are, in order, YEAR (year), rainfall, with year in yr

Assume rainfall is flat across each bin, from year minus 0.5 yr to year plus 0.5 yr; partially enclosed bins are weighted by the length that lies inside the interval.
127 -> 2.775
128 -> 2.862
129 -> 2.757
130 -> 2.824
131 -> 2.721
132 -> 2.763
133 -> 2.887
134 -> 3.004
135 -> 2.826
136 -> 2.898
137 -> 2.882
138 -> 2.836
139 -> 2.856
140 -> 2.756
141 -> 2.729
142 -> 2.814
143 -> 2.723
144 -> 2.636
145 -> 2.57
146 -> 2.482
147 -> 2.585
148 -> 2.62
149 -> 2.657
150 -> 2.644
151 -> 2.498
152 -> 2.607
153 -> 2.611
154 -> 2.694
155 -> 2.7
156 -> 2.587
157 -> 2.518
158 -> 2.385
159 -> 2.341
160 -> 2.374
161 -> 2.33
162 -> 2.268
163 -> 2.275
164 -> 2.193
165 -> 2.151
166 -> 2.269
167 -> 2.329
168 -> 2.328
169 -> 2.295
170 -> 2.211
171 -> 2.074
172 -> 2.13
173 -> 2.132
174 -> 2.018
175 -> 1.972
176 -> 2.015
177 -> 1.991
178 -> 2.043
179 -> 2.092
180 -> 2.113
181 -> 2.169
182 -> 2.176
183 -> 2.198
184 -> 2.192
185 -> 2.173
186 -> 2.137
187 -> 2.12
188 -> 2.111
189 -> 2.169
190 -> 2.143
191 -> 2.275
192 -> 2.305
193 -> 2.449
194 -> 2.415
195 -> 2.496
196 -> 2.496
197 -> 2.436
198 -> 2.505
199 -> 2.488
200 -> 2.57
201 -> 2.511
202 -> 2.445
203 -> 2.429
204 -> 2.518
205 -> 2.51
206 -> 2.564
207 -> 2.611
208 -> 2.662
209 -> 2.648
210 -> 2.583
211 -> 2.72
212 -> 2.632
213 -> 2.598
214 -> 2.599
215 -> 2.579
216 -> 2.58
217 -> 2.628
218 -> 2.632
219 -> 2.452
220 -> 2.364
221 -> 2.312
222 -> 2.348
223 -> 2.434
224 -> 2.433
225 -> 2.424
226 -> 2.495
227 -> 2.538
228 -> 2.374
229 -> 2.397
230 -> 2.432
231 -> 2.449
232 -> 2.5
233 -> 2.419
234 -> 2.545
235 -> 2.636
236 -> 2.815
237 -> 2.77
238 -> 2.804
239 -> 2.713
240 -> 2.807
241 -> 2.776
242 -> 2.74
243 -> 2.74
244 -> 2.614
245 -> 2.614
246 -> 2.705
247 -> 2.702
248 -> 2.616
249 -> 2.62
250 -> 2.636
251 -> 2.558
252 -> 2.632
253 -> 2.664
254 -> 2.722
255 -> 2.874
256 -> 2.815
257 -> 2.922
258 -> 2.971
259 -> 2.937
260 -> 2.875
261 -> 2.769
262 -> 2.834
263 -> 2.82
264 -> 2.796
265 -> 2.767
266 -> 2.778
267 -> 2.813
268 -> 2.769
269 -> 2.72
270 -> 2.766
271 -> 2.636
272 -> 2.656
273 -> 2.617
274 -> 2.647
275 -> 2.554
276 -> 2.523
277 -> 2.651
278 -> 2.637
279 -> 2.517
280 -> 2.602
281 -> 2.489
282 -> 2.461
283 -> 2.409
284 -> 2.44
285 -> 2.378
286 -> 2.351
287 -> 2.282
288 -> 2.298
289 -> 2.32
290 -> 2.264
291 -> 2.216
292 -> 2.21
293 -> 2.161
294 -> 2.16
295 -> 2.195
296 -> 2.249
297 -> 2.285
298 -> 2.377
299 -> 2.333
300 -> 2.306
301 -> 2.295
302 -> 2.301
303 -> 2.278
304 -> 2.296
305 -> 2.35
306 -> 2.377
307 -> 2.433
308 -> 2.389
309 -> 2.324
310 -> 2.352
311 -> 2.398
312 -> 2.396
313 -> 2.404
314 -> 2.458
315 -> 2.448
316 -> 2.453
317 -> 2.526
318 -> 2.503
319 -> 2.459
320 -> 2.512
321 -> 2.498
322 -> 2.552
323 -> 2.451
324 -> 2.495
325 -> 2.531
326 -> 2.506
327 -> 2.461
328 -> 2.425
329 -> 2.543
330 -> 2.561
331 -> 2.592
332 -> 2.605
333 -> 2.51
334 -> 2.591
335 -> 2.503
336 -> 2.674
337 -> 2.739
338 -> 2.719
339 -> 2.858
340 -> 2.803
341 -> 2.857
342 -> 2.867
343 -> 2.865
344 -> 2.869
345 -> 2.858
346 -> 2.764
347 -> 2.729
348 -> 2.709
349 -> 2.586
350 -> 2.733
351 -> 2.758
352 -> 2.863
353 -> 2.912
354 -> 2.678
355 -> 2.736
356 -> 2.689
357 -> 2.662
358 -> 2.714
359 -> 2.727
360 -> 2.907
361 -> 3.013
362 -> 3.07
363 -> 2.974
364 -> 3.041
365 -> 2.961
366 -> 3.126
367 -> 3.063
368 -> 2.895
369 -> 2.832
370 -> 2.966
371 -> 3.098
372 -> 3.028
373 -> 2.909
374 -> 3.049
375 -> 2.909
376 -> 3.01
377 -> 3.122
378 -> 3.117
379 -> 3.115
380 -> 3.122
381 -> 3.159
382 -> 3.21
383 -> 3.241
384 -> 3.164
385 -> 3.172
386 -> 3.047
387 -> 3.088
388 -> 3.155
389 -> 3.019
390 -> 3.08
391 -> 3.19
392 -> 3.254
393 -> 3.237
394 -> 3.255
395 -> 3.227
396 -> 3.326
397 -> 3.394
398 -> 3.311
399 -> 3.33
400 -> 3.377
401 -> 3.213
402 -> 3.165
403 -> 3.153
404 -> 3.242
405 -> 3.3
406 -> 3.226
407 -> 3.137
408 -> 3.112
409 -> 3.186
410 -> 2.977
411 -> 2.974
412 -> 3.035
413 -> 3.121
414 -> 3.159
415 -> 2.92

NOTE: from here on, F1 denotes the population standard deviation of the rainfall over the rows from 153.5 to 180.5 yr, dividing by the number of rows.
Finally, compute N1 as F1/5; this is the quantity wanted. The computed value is 0.040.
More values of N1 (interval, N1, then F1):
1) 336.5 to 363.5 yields 0.022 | 0.112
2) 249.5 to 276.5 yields 0.024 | 0.119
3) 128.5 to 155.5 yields 0.025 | 0.127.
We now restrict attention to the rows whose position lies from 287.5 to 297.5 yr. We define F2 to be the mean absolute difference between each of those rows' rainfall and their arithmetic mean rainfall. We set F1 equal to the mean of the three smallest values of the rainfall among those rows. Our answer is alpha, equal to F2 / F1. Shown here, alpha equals 0.0218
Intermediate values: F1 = 2.17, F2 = 0.05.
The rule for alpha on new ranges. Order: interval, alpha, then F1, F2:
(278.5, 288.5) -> 0.0342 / 2.31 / 0.08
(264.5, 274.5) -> 0.0237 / 2.63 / 0.06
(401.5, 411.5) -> 0.0257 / 3.02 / 0.08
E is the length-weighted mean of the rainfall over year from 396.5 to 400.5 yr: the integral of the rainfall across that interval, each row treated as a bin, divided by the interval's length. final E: 3.35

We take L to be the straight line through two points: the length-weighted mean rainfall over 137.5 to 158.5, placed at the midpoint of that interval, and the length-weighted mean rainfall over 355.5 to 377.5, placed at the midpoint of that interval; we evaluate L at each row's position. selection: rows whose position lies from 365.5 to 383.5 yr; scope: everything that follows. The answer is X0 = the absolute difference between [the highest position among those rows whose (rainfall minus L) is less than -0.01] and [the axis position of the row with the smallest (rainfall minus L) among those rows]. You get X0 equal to 6 yr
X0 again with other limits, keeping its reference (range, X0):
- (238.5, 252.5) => 1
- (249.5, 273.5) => 22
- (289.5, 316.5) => 22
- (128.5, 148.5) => 2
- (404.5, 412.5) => 0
